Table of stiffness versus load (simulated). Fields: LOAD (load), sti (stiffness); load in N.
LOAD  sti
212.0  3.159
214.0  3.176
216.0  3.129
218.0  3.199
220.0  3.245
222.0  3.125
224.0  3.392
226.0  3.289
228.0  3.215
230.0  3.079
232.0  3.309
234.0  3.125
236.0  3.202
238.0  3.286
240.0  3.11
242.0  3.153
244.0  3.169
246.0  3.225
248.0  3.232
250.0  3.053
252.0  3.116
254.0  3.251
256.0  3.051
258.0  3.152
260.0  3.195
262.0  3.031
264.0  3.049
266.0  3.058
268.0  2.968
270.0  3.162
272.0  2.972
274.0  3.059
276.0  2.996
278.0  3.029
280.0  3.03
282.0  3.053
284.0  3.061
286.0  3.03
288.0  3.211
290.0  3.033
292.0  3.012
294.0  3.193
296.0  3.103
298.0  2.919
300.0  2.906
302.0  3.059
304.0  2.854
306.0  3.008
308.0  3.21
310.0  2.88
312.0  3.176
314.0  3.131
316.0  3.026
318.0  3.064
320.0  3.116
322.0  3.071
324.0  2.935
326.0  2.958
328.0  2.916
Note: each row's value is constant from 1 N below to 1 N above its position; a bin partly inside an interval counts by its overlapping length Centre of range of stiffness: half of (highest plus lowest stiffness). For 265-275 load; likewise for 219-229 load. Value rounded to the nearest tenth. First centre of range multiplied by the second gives 10.0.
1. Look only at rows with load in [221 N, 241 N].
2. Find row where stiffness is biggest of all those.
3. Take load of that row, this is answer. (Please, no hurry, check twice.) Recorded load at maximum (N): 224.0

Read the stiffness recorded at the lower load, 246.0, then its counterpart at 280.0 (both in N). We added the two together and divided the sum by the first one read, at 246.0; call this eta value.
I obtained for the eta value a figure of 1.94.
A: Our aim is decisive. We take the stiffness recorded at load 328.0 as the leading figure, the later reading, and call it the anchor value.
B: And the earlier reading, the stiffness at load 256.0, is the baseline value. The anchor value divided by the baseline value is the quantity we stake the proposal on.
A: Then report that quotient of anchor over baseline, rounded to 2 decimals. 0.96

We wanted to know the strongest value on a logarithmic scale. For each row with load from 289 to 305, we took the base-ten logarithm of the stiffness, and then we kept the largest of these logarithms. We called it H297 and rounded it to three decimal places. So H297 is 0.504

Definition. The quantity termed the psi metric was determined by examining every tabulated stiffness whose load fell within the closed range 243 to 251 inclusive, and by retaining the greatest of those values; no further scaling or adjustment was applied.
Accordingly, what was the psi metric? 3.232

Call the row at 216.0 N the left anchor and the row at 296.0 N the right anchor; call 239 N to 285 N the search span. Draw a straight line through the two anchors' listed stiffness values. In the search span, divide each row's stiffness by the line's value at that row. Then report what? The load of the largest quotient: 254.0 N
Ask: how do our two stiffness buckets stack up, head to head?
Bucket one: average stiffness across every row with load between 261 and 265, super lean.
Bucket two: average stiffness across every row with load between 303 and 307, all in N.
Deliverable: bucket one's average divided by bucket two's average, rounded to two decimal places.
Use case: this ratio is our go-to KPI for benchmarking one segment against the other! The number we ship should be 1.04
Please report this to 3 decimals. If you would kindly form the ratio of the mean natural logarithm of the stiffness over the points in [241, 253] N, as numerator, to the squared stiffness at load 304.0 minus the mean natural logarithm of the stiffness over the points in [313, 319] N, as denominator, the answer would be 0.164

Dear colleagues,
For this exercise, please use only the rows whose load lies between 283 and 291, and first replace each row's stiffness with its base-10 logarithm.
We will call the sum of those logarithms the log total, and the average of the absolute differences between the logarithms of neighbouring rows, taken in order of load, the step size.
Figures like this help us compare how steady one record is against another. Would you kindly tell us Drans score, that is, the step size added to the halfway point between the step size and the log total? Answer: 1.01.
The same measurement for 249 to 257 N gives 1.01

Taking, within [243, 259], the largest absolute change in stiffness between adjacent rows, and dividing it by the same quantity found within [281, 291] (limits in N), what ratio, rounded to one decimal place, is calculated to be 1.1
